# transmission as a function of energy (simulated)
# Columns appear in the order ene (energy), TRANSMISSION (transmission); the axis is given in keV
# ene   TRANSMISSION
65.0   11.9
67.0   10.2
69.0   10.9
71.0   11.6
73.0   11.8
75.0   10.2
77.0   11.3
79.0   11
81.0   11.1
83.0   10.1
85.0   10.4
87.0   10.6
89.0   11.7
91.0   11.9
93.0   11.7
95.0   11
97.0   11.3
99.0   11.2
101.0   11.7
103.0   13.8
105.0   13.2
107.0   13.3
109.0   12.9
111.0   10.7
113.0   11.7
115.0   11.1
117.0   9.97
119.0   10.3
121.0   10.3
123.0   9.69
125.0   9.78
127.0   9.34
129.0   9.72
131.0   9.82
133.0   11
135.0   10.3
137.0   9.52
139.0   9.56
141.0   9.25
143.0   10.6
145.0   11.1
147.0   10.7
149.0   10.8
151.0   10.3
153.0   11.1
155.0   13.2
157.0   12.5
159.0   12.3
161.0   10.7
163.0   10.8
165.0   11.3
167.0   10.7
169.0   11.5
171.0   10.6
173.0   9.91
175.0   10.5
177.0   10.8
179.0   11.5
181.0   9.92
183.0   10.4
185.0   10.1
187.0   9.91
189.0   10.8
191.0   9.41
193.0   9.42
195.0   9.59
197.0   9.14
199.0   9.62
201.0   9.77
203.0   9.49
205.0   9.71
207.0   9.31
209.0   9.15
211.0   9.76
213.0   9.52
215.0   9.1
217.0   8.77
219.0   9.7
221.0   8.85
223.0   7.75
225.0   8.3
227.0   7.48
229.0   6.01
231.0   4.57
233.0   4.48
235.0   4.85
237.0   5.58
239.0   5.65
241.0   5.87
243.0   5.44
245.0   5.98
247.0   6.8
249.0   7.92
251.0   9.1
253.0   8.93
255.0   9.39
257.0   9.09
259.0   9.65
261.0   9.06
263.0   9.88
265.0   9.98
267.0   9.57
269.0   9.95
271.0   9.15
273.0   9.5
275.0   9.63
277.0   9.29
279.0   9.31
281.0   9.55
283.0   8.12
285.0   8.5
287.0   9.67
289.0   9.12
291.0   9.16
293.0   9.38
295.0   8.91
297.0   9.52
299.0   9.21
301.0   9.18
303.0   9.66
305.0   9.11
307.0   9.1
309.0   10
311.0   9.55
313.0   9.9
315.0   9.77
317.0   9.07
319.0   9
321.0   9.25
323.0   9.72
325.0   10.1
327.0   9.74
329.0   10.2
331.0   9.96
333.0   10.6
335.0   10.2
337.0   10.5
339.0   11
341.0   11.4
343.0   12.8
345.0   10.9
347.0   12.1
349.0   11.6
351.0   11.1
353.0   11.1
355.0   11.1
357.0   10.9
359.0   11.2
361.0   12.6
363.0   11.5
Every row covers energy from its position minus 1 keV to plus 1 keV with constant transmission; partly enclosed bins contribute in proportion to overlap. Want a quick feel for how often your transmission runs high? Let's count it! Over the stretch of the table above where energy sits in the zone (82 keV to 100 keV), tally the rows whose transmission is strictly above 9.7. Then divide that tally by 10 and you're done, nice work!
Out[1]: 0.9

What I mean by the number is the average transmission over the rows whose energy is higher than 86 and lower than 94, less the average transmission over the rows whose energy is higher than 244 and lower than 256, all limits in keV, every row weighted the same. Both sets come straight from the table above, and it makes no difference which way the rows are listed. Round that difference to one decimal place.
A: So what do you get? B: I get 3.5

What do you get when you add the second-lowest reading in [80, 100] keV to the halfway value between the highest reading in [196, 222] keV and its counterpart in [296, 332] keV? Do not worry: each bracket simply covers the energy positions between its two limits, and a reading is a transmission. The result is 20.4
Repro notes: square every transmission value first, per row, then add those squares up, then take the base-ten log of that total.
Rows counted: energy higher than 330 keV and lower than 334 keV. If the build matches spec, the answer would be 2.33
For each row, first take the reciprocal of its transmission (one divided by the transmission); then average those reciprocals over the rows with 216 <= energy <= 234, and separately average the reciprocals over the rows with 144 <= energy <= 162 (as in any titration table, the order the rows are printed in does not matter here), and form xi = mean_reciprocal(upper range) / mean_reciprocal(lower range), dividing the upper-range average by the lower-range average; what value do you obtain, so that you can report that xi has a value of 1.67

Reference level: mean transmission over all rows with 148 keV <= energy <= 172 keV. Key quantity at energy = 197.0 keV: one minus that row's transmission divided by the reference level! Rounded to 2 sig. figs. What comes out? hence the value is 0.19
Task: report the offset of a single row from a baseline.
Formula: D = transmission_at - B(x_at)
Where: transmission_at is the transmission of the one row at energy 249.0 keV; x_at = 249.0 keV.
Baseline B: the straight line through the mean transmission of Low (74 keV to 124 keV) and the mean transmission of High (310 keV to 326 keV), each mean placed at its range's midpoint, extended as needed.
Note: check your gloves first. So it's -2.17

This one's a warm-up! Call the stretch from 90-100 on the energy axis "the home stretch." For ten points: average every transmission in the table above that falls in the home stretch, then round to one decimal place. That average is 11.4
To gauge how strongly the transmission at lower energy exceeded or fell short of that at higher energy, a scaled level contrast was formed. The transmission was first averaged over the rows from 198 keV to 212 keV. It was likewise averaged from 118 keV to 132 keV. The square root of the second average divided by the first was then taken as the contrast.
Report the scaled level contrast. 1.02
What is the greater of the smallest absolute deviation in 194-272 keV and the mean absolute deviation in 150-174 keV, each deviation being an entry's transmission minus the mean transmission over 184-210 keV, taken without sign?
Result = 1.6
